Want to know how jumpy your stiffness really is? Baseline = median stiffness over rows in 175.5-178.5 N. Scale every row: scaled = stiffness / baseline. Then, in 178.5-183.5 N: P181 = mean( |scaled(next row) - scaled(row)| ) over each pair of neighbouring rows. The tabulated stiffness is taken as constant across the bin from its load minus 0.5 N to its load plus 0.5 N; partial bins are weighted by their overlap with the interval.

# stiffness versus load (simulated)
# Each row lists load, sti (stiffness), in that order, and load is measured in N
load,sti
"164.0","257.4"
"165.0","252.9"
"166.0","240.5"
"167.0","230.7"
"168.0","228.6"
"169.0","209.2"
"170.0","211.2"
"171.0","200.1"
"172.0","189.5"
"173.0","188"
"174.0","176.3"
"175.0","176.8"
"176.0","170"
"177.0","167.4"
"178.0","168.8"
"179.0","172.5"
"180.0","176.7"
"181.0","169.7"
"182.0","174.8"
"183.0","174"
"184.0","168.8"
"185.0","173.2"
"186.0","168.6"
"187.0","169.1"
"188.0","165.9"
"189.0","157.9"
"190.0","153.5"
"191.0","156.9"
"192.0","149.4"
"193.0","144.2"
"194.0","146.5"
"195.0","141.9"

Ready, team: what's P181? 0.025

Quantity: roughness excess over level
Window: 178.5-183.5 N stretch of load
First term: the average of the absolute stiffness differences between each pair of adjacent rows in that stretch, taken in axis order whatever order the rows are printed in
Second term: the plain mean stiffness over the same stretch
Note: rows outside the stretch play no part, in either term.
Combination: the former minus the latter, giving -169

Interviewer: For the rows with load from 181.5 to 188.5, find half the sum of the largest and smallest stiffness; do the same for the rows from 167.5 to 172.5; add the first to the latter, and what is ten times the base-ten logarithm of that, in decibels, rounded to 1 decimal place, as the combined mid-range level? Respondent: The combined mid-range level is 25.8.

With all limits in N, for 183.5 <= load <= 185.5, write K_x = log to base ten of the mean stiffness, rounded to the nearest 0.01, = 2.23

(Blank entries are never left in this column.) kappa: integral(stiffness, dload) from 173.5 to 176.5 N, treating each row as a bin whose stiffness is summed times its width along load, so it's 523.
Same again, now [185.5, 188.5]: 504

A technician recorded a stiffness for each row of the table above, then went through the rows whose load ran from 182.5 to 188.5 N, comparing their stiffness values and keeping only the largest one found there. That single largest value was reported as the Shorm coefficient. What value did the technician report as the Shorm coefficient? 174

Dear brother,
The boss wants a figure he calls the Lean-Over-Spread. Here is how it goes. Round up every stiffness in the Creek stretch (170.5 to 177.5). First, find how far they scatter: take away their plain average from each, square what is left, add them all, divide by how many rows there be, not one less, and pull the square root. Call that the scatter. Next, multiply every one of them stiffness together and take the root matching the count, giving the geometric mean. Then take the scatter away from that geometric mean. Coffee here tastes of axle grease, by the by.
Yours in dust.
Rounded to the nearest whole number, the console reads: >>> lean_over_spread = 170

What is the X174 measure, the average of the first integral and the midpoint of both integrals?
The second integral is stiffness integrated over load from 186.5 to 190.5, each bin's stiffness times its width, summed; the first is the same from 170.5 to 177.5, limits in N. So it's 1113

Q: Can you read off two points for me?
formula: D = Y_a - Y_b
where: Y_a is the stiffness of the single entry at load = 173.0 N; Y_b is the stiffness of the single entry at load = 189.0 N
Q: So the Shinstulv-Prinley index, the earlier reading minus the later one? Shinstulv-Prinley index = 30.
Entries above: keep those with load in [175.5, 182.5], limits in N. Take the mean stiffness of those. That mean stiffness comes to 171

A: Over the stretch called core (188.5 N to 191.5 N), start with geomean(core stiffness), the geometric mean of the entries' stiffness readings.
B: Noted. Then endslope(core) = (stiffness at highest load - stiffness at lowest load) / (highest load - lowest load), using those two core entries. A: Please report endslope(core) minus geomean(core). -157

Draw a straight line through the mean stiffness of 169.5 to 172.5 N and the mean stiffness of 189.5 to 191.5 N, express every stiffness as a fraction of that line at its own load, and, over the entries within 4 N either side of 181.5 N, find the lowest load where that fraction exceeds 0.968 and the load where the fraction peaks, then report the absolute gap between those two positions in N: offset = 5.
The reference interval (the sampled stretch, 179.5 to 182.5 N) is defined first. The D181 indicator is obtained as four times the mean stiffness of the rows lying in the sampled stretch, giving 695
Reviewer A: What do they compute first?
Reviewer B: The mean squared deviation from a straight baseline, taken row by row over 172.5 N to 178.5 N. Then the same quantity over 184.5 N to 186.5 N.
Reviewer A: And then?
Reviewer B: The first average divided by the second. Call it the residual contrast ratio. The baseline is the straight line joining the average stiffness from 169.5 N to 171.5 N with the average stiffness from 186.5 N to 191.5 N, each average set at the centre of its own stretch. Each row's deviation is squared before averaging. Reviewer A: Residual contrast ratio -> 89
